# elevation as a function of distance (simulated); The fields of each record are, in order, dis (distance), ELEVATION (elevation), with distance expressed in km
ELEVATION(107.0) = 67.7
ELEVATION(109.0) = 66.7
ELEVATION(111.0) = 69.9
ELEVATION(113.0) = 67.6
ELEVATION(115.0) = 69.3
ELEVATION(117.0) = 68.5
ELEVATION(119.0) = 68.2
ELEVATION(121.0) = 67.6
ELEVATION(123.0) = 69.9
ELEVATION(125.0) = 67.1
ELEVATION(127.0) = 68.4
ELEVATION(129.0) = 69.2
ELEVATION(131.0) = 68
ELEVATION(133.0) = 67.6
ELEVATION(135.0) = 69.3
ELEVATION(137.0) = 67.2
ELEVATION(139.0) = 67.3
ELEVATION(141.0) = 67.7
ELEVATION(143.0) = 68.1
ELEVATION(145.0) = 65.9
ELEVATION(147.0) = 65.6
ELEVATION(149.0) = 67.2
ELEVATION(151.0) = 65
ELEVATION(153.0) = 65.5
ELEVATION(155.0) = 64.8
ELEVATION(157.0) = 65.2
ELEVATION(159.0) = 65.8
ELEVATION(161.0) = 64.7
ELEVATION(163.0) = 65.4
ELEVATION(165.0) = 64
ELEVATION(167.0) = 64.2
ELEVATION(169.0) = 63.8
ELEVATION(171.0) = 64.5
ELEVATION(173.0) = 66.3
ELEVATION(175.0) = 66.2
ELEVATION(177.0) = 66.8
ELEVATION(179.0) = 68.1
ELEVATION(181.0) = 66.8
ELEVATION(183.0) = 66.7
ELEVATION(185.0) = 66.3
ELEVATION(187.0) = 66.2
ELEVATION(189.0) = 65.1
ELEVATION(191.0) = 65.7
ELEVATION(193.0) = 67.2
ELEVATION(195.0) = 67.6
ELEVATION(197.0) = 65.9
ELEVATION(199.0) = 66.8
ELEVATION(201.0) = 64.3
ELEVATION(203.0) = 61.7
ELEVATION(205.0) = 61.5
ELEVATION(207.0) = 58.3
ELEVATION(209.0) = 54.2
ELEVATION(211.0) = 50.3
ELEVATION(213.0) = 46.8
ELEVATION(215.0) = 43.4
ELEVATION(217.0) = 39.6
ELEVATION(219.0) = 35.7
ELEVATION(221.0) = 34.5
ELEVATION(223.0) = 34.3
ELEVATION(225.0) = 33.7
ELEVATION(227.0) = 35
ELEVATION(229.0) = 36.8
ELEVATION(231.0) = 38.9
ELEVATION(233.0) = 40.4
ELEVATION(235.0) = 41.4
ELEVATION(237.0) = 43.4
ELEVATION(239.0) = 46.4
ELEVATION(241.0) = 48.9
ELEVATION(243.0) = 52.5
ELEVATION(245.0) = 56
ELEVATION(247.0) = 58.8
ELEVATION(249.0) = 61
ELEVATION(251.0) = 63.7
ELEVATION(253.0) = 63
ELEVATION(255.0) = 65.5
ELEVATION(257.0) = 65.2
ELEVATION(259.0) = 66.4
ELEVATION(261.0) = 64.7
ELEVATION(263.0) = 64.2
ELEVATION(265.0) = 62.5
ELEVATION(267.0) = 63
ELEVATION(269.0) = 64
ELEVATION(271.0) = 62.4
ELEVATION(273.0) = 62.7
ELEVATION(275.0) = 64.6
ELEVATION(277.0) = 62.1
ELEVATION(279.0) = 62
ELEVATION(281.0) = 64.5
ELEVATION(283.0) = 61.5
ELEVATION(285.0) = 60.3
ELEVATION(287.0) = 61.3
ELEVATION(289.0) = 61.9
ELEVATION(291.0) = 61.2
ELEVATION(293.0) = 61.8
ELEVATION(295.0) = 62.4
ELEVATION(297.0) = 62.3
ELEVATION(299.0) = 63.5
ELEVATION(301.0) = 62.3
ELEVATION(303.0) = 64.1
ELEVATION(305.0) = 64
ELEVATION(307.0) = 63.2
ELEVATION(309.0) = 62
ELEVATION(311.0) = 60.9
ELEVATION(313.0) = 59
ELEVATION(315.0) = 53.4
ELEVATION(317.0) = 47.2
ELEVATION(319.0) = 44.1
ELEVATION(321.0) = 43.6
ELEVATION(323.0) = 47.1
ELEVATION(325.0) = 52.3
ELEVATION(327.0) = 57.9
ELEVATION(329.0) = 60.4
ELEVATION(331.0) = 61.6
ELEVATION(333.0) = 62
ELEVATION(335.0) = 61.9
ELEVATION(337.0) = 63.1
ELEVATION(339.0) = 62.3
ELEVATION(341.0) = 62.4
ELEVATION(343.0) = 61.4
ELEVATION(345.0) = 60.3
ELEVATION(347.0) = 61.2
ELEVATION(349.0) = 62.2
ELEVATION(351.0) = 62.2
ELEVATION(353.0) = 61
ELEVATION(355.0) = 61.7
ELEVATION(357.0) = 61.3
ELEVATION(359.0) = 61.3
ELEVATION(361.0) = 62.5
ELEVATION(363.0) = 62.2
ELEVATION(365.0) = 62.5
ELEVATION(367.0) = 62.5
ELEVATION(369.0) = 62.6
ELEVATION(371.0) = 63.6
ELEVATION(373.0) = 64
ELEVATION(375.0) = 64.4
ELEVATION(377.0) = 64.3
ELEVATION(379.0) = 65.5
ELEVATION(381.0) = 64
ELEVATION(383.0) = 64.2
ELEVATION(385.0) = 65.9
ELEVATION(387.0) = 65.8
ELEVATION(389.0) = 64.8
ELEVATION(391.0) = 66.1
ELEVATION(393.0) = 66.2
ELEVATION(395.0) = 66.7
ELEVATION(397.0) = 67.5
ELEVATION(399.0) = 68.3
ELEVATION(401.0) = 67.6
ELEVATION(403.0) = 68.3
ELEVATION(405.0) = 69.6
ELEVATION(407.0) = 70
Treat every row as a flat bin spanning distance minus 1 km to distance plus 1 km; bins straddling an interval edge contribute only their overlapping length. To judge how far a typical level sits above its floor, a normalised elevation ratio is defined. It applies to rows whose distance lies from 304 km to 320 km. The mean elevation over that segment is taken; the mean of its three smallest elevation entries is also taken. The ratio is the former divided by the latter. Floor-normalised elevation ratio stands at 1.18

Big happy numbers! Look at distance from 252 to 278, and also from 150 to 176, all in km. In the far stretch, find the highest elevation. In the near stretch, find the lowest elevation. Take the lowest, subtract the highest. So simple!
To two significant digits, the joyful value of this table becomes -2.6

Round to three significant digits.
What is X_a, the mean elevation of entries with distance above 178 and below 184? 67.2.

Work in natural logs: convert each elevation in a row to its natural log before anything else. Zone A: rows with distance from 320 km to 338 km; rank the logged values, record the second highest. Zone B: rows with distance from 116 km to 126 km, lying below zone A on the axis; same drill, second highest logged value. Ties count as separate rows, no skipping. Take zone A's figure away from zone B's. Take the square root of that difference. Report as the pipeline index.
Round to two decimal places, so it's 0.32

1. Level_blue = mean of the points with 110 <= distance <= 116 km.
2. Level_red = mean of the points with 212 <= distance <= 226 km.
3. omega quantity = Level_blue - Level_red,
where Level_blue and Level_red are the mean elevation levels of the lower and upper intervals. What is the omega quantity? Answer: 31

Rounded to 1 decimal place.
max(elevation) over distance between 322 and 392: 66.1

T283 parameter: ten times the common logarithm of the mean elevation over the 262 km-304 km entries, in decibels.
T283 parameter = 18.0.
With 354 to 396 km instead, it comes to 18.1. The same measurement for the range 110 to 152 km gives 18.3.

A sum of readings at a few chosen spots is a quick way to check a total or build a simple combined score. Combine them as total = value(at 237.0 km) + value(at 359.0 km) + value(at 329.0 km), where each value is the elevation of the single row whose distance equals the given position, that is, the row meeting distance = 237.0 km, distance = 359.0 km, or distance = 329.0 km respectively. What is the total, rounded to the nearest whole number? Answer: 165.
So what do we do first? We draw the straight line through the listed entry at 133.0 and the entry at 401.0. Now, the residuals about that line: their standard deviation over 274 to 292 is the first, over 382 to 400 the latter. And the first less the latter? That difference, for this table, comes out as 0.2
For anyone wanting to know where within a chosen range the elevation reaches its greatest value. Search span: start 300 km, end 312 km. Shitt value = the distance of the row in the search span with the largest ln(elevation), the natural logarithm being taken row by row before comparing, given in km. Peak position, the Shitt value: 303.0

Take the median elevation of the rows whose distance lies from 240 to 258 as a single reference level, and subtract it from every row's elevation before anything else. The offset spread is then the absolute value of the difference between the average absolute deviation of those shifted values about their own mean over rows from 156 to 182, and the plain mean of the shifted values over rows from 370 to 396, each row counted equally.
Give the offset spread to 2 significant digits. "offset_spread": 3.0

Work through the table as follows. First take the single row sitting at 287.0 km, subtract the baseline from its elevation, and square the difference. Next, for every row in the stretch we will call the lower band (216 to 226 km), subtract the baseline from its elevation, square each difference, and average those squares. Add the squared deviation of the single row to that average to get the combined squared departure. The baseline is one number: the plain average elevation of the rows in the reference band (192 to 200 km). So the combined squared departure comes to 1016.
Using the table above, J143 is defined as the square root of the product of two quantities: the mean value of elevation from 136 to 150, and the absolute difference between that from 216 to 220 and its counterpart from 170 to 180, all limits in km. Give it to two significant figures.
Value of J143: 44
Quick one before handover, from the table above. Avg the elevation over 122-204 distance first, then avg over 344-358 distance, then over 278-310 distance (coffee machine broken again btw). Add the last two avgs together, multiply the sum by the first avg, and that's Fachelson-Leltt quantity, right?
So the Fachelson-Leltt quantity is 8211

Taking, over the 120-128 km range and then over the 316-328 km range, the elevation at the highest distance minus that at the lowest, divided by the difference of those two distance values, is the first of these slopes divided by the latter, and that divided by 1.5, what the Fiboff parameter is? 0.1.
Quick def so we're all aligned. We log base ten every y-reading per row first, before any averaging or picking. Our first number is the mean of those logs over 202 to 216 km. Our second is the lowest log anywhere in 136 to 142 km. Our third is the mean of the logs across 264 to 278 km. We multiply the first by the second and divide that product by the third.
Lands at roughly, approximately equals 1.75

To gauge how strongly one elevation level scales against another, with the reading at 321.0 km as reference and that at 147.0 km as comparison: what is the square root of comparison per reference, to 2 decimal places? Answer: 1.23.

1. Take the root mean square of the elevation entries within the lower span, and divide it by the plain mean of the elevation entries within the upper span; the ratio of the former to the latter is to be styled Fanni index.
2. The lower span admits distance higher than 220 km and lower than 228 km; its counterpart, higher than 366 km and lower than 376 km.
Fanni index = 0.54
